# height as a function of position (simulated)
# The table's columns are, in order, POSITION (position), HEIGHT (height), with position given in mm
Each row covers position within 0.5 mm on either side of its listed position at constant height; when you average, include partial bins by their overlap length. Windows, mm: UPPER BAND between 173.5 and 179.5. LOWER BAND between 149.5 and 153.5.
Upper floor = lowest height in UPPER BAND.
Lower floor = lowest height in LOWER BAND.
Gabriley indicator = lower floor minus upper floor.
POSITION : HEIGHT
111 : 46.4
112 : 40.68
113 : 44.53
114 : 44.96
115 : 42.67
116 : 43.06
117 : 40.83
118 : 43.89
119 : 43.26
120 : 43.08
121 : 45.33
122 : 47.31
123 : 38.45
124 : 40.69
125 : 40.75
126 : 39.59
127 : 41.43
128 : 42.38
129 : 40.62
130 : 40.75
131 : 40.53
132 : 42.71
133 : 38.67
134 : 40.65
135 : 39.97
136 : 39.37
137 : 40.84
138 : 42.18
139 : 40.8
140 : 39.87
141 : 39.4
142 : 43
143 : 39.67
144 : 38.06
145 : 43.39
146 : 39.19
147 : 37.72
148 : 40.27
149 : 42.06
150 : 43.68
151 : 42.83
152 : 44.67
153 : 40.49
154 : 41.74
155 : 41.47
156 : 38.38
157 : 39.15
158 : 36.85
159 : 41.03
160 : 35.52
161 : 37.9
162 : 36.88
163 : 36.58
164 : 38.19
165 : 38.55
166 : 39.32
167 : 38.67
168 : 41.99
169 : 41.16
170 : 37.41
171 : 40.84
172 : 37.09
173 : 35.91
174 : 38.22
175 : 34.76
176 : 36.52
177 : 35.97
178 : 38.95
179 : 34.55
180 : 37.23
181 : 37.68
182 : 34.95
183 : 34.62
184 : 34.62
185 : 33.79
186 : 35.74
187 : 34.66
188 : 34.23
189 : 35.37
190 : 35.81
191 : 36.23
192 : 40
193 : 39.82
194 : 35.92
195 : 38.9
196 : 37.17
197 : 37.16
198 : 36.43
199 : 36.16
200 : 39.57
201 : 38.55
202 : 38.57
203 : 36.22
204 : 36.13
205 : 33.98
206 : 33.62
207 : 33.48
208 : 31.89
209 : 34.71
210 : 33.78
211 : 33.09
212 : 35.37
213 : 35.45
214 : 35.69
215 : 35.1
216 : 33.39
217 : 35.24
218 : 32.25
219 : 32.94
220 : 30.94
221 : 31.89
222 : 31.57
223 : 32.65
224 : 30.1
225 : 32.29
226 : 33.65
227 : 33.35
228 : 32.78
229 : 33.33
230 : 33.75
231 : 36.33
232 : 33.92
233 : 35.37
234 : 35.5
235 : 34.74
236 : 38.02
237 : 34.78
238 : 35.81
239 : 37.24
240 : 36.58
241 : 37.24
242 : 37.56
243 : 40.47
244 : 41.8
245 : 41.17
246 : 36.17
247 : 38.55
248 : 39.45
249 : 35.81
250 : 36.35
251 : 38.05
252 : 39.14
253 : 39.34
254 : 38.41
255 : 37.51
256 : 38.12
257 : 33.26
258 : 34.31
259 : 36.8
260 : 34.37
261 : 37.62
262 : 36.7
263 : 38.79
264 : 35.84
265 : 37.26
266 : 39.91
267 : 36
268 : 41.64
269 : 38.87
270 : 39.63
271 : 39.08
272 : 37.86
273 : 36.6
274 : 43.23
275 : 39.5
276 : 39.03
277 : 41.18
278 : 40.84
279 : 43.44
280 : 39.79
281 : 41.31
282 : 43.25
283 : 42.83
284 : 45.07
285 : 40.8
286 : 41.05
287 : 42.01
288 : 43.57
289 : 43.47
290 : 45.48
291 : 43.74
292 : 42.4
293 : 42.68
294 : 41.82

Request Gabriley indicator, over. 6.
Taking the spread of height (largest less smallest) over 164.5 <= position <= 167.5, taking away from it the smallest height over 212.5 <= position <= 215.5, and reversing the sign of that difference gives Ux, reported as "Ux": 34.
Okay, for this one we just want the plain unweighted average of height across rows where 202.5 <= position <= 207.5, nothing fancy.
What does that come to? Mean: 34.7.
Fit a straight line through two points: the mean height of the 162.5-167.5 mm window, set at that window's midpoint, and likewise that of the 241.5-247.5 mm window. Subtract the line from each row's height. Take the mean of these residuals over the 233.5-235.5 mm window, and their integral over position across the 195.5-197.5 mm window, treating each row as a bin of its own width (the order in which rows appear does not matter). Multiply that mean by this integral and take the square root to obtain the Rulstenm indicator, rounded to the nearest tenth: 3.5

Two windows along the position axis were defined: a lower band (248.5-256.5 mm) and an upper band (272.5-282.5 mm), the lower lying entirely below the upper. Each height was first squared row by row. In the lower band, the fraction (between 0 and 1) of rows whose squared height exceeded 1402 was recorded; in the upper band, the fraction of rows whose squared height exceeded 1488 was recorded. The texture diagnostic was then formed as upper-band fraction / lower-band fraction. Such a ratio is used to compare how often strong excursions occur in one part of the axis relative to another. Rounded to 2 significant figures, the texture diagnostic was 1.2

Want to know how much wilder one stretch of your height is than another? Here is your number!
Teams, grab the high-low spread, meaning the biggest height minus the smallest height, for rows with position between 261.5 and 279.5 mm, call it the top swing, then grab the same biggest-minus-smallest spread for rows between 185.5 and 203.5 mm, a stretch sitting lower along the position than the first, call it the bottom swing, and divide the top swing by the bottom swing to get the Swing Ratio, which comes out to 1.3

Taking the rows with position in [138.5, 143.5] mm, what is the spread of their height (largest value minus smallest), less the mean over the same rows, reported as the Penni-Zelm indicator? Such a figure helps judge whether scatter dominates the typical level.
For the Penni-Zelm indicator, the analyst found -37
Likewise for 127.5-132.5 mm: -39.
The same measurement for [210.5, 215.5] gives -32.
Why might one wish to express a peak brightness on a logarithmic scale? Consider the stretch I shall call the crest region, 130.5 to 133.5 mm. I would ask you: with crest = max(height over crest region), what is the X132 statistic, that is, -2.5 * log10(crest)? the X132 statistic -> -4.08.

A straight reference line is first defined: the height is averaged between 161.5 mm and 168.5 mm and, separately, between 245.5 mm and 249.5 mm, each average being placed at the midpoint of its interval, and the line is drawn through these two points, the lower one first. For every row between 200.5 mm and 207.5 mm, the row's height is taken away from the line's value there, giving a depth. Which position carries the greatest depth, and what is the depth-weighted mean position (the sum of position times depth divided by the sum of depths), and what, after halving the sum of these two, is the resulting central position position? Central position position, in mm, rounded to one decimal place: 206.3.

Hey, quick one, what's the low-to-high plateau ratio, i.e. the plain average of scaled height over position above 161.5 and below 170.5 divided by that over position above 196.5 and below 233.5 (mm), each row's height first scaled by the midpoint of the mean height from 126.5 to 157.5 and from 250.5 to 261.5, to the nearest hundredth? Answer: 1.13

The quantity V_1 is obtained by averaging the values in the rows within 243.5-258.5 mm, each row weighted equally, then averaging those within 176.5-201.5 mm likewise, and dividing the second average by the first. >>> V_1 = 0.97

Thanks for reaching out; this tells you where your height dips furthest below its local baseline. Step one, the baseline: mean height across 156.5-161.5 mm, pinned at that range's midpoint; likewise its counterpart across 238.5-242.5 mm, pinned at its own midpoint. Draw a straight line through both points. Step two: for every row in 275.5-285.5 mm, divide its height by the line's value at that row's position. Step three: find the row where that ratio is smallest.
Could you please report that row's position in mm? 276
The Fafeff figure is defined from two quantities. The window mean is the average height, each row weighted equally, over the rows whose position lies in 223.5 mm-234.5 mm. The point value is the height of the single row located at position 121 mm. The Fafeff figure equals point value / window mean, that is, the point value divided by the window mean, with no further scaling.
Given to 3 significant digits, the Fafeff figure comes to 1.35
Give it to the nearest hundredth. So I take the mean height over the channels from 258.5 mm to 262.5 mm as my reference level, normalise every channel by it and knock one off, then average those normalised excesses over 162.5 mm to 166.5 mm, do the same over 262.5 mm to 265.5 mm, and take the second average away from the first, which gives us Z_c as 0.02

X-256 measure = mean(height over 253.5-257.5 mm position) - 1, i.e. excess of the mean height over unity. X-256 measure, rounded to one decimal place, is 35.8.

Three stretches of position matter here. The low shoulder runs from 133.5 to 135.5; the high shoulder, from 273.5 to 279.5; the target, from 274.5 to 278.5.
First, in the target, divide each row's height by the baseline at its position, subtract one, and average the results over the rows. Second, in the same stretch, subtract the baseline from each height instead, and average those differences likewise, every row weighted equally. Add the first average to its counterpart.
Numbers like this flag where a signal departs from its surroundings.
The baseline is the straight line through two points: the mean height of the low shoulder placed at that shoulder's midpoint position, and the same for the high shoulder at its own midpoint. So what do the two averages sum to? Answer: -1.1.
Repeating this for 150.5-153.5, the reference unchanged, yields 2.3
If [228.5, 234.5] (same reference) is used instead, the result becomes -6.4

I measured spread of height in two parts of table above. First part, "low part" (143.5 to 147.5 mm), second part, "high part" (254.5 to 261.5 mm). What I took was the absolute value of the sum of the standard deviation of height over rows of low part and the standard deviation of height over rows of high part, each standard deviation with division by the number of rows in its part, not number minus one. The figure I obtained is 4.1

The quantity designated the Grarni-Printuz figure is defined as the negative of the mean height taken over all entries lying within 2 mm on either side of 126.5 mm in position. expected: -41.0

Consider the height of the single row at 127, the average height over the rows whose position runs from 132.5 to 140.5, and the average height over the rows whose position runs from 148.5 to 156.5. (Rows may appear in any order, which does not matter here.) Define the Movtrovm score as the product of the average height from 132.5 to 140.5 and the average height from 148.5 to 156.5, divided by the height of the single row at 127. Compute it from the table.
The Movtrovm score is 41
